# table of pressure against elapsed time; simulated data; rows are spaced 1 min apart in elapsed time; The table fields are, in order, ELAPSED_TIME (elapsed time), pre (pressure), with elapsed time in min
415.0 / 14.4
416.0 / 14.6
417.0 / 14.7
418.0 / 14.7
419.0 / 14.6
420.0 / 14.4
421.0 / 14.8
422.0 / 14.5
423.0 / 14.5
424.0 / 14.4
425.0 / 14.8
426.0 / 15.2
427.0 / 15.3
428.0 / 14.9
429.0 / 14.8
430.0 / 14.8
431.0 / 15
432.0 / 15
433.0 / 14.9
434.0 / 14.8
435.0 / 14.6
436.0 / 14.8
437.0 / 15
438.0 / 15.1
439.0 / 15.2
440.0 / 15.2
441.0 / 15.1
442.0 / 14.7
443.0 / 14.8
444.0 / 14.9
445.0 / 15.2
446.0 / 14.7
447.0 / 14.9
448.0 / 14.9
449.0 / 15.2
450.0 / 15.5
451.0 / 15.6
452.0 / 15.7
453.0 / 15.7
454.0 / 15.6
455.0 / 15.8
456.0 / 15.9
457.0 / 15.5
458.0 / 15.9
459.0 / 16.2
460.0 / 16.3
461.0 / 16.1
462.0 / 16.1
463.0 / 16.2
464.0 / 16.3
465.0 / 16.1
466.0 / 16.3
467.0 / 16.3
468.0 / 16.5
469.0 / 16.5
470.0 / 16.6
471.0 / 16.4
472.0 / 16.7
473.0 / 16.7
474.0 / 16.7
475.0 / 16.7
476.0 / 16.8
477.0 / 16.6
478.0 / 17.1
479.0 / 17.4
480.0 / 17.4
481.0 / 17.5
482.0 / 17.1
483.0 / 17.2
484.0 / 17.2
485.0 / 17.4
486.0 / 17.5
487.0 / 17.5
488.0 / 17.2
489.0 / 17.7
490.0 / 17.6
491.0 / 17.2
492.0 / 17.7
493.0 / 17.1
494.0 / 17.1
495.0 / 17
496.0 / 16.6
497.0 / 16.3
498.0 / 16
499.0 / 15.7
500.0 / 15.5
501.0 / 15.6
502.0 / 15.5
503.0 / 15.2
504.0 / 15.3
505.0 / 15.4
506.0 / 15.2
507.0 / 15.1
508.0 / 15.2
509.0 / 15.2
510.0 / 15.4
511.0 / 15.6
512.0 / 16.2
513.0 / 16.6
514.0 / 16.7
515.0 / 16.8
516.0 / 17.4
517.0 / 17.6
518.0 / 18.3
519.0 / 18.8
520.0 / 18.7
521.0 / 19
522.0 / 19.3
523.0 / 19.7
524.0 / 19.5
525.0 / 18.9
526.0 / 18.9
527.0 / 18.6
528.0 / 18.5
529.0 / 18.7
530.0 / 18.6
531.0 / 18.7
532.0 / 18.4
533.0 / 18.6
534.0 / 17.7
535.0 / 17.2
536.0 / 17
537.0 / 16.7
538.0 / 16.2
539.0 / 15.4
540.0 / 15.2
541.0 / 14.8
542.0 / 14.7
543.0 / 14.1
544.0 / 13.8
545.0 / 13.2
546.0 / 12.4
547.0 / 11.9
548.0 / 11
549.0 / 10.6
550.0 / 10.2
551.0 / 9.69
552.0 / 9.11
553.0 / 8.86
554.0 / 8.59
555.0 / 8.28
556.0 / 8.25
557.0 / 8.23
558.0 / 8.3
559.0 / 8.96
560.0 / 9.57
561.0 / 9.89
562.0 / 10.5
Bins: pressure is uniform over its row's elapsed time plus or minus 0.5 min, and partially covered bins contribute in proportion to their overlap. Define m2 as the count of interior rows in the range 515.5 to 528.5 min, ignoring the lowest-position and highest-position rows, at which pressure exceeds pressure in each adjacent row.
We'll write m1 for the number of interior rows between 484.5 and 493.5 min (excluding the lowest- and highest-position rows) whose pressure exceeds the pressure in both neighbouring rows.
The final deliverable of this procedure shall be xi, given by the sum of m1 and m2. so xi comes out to 4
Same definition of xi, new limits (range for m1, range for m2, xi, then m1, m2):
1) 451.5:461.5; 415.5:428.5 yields 4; 2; 2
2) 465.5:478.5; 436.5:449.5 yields 3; 2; 1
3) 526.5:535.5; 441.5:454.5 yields 4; 3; 1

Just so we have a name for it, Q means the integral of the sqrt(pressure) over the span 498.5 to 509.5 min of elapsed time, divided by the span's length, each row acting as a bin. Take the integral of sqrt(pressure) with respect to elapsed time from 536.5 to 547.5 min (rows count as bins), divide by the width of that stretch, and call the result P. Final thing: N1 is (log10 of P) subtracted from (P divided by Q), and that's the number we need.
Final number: 0.389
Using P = 3.79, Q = 3.92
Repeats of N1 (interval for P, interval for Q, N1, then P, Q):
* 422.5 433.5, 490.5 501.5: 0.363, 3.86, 4.06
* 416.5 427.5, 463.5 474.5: 0.362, 3.84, 4.06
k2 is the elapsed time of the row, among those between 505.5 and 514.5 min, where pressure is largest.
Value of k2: 514.0 min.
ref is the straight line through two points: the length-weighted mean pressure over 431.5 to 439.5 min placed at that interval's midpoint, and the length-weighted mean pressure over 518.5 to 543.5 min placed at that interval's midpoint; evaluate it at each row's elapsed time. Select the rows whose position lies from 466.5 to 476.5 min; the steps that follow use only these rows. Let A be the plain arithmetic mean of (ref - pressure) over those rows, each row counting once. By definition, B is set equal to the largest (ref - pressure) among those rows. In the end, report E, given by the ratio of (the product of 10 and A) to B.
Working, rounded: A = -0.63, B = -0.5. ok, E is 14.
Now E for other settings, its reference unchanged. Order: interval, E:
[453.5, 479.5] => -122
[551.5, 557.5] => 10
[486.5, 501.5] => -1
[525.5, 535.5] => -12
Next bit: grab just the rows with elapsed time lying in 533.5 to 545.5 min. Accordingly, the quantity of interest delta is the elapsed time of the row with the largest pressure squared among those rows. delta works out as 534.0 min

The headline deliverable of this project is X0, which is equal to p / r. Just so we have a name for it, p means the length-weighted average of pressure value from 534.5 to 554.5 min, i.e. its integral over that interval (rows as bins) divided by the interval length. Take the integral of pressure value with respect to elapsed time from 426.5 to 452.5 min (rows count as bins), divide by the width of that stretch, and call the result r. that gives 0.87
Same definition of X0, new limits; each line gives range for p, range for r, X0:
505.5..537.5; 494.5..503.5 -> 1.10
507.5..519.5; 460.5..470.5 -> 1.02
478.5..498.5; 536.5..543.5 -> 1.12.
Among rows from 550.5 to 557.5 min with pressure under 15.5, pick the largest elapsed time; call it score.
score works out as 557.0 min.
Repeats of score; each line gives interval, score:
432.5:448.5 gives 448.0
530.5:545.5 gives 545.0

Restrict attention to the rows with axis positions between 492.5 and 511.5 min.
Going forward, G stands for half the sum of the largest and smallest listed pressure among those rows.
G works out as 16.1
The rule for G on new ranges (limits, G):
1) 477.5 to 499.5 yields 16.7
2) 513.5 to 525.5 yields 18.2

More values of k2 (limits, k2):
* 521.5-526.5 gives 523.0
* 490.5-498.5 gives 492.0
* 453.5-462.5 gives 460.0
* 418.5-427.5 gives 427.0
